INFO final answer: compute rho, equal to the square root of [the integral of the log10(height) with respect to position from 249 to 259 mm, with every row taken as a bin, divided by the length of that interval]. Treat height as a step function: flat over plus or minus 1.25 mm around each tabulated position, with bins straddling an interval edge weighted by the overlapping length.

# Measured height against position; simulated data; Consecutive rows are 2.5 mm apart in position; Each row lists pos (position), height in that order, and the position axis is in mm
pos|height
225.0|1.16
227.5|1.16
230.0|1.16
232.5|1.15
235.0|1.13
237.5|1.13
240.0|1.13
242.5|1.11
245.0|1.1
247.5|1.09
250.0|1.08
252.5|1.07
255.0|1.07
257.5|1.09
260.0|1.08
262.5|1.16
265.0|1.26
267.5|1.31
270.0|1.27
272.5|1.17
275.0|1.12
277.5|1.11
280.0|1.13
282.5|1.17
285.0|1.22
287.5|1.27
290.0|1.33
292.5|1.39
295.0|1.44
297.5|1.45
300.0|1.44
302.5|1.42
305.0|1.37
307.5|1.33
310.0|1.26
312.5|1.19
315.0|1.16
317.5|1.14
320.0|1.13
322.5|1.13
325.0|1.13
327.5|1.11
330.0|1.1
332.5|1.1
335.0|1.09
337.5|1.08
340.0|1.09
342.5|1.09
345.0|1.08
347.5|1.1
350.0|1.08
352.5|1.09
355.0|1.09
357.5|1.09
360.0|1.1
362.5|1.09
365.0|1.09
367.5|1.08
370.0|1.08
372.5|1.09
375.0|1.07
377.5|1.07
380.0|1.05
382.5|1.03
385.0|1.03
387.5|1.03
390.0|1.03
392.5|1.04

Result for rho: 0.18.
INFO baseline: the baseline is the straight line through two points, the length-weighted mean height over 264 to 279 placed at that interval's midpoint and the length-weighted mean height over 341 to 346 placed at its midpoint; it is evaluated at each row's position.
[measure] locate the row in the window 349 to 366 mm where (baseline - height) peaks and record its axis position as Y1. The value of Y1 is 350.0 mm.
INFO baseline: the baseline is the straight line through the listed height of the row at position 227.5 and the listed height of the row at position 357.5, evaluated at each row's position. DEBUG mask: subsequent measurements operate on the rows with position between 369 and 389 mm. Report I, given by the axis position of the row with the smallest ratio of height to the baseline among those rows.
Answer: 382.5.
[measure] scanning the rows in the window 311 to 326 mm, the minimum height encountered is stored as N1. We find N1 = 1.13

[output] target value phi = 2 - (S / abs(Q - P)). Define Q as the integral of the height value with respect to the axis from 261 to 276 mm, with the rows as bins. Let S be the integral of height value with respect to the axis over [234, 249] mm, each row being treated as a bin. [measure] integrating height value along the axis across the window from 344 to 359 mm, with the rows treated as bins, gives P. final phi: -7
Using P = 16.3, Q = 18.2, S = 16.7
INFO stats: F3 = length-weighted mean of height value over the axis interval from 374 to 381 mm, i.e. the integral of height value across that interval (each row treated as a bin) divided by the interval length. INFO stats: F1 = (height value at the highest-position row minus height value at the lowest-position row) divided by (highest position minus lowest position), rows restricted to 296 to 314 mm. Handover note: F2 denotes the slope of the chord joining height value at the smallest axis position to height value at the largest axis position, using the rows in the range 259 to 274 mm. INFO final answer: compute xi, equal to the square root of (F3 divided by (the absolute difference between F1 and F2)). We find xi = 6.6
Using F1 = -0.017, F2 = 0.007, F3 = 1.06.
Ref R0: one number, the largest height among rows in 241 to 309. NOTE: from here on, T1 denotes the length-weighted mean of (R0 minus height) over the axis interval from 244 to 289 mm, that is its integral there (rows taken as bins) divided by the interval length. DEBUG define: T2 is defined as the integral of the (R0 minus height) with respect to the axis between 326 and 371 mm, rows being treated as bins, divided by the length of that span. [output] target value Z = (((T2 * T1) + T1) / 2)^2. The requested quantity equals 0.040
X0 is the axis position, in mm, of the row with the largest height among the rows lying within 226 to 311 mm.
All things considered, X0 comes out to 297.5 mm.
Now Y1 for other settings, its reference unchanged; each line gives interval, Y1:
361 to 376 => 367.5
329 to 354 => 337.5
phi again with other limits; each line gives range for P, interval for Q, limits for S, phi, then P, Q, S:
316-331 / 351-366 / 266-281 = -34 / 16.9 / 16.4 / 17.8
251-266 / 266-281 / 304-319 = -16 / 16.8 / 17.8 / 18.6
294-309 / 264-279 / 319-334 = -4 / 21.1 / 18.1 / 16.7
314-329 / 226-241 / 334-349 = -93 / 17.0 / 17.2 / 16.3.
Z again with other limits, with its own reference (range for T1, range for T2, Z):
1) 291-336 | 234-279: 0.018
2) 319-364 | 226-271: 0.053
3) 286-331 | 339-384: 0.016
